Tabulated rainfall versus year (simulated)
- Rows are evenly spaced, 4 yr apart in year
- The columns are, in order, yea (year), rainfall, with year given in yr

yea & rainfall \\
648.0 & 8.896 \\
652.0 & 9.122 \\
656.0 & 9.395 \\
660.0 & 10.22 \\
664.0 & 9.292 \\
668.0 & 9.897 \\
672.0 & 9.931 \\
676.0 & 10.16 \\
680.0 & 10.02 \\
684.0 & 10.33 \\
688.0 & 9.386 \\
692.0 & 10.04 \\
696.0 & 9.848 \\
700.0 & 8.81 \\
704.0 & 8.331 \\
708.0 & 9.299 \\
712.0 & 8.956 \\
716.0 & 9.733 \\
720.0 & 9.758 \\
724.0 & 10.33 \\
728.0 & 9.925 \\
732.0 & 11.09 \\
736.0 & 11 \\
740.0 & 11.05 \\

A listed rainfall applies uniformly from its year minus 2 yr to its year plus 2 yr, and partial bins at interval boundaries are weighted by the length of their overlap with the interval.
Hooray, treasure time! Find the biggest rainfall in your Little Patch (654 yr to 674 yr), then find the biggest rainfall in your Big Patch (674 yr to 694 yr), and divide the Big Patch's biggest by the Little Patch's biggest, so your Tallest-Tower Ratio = 1.01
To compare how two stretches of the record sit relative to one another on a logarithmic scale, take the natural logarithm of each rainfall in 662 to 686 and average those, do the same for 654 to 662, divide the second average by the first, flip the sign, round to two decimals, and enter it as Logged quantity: -0.99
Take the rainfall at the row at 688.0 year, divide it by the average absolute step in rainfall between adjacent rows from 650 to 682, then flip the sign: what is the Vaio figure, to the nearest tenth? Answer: -21.7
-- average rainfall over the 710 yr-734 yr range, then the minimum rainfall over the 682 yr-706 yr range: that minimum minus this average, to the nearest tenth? -1.6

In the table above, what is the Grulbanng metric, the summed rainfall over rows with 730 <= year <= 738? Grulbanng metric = 22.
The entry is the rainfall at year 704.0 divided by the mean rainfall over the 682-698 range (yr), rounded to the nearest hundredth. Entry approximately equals 0.84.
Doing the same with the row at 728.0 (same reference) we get 1.00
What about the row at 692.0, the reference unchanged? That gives 1.01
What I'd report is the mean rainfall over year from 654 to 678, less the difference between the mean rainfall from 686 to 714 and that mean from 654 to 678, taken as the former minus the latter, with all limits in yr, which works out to 10.4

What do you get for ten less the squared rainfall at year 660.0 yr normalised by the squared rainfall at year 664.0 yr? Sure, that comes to 8.79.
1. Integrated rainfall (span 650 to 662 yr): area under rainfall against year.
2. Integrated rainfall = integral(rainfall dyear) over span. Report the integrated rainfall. 115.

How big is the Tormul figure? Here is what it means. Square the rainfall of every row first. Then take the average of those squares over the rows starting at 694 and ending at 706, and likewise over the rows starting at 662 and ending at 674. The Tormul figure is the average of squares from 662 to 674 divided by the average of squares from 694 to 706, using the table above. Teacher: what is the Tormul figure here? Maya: 1.16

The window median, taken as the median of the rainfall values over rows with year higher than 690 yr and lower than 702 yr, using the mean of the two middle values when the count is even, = 9.85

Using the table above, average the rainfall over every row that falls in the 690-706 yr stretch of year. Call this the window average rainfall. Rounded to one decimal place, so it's 9.3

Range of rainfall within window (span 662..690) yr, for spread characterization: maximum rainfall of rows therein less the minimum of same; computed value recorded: 1.0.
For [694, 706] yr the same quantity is 1.5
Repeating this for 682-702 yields 1.5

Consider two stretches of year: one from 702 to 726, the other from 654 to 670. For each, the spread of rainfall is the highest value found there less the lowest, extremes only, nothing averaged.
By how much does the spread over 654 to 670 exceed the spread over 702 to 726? -1.1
